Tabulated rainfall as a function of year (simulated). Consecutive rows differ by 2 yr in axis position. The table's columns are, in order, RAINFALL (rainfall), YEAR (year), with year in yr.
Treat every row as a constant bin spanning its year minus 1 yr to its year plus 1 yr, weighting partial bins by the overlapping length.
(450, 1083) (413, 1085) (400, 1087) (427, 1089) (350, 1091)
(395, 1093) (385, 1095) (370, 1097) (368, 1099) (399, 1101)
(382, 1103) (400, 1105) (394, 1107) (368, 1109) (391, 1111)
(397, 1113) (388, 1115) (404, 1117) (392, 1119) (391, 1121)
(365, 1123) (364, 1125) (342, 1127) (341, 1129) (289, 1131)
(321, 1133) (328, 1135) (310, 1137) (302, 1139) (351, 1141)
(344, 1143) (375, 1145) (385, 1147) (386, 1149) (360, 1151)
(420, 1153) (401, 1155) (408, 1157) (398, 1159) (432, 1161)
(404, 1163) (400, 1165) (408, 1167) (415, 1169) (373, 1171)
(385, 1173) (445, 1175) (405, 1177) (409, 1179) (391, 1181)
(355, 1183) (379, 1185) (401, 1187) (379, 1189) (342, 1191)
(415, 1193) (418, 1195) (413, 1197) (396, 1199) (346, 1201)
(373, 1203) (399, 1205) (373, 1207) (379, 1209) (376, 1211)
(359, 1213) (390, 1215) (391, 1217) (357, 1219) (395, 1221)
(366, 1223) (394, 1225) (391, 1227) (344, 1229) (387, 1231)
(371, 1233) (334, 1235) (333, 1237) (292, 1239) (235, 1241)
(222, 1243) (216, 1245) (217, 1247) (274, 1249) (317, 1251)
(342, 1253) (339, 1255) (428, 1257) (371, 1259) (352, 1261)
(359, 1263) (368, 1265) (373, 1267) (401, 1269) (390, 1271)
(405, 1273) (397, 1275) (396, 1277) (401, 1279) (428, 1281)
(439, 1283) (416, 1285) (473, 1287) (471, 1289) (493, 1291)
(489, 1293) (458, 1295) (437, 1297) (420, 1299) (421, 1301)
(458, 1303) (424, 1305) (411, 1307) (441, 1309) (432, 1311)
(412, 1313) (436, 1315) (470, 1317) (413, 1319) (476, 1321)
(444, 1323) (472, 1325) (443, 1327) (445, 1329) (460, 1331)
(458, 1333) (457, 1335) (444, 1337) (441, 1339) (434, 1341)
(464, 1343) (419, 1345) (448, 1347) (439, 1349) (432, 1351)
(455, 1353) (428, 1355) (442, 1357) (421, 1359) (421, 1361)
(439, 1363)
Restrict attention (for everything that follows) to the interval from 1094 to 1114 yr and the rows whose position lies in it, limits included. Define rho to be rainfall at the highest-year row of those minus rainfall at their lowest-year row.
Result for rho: 12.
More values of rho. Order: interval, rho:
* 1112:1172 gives -24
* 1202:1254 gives -31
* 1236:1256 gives 6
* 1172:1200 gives 11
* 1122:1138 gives -55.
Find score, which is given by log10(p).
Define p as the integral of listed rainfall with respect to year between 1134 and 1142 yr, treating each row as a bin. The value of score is 3.4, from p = 2582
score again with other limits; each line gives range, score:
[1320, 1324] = 3.3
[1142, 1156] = 3.7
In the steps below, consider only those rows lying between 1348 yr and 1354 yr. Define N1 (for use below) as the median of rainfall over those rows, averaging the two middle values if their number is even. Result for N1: 439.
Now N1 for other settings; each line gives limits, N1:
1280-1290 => 439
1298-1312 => 424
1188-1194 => 379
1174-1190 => 396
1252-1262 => 352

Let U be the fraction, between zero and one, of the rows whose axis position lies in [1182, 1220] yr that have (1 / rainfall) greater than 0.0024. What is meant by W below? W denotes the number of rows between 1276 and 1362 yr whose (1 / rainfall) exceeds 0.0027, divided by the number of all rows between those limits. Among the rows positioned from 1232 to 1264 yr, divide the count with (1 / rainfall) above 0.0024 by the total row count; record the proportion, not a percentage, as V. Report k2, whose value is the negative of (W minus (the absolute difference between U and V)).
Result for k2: 0.0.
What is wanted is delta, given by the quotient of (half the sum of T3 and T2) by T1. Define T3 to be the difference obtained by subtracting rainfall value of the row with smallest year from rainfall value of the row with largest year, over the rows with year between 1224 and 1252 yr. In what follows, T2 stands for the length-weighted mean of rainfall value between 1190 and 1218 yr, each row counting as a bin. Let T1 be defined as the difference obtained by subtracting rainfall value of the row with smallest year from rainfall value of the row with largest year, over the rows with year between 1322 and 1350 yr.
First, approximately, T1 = -5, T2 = 384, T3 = -77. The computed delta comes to -30.7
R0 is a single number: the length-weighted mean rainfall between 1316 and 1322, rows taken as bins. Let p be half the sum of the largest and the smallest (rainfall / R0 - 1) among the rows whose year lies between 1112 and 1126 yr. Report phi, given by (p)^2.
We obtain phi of 0.023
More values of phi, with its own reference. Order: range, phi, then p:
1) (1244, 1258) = 0.084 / -0.29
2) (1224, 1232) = 0.034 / -0.19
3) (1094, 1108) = 0.023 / -0.15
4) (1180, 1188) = 0.027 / -0.17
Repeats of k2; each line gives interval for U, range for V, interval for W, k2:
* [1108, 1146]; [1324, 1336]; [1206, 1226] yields 0.7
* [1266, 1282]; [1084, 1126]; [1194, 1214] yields -0.1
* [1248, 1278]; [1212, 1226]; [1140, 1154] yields -0.4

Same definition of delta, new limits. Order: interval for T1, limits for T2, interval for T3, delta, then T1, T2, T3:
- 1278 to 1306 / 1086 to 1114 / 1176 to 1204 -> 7.7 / 23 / 388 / -32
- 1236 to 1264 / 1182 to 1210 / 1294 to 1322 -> 7.7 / 26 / 383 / 18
